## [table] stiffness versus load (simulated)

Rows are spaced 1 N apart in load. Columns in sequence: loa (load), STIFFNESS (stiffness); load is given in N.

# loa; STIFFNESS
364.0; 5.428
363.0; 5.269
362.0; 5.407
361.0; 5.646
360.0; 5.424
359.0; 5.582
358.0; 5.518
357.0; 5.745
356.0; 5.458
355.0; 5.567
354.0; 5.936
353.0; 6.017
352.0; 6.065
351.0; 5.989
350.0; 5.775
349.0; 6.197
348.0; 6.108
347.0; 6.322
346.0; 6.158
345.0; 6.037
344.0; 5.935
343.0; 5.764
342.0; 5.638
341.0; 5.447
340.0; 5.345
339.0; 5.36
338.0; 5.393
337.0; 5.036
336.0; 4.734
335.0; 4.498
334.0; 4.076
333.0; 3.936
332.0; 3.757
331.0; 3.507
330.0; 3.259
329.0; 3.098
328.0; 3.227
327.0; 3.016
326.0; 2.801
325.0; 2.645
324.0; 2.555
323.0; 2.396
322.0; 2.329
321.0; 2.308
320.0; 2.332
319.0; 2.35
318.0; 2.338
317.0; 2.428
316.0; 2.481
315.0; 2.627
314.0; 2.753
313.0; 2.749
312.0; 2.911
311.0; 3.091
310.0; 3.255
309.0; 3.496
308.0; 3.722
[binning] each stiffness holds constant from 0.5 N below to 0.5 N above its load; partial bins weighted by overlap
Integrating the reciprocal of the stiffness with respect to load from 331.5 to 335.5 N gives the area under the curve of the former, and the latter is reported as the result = 0.99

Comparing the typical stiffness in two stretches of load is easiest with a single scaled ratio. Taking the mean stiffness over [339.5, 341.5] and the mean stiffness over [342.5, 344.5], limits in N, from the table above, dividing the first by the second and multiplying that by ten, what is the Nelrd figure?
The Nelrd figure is 9.2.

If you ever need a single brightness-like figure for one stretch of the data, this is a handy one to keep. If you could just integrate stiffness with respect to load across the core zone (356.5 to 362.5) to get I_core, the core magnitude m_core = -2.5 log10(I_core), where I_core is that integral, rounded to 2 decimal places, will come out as -3.81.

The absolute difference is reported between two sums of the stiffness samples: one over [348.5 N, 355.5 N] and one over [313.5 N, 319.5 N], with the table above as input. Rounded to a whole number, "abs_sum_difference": 27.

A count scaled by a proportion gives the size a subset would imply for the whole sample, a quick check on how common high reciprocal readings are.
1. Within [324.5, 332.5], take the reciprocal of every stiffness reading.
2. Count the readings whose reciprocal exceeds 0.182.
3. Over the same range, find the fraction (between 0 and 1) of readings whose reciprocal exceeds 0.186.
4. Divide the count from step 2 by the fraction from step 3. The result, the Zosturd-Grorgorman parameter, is 8.0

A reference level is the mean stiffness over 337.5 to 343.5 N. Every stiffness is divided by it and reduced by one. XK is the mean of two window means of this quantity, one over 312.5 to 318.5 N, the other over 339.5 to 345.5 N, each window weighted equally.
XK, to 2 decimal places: -0.25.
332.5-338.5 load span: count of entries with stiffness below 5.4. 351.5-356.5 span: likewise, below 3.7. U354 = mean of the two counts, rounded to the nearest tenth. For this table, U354 3.0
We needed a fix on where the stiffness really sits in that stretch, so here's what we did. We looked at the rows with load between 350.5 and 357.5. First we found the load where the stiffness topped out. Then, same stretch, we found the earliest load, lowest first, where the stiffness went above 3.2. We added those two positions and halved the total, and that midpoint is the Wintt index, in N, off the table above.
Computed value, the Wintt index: 351.5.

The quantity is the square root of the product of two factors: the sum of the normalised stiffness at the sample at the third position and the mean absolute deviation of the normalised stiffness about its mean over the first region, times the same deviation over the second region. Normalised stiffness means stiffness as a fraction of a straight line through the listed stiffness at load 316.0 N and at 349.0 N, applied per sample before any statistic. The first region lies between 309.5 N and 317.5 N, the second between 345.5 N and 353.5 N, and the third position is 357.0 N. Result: 0.238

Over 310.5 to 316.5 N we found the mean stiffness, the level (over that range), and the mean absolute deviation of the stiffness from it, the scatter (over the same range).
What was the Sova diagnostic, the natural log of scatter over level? -2.88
